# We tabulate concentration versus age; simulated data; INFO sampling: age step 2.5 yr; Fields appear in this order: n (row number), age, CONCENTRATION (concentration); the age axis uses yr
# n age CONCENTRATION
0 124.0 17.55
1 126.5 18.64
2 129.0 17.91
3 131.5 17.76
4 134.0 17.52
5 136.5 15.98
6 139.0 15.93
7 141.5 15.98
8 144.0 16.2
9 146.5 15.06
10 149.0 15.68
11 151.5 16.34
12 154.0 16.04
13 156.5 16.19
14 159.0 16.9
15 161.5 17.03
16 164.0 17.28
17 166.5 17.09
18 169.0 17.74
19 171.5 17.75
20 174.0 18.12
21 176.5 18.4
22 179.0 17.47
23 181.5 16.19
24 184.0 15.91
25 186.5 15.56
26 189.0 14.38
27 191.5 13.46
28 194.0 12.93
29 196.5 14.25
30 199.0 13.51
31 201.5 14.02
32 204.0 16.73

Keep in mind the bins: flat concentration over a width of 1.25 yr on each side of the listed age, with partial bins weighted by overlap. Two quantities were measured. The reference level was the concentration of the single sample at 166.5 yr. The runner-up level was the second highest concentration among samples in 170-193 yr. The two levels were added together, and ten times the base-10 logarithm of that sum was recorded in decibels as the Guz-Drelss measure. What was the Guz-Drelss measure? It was 15.5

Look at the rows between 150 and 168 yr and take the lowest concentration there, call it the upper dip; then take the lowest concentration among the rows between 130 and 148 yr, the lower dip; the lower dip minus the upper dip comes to -1.0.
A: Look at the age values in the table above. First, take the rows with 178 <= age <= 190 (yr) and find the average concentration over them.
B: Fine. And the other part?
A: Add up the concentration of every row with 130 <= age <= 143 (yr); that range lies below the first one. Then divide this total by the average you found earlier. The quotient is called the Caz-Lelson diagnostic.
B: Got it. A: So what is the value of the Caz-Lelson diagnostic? 5.2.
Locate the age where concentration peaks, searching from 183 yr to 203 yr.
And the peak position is 184.0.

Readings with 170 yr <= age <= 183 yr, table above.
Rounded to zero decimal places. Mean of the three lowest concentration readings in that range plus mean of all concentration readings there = 35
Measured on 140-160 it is 32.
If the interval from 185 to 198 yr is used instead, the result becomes 28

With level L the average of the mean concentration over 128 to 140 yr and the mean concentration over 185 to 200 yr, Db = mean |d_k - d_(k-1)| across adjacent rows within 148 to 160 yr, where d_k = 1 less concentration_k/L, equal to 0.029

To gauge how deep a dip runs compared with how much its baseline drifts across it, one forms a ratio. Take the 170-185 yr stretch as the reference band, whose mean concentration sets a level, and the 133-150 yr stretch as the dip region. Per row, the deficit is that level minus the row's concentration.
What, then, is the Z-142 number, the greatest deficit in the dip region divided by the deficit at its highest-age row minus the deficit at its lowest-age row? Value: 1.2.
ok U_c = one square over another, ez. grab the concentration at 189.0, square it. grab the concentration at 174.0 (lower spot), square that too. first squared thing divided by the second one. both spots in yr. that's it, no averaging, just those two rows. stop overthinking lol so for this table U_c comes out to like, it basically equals 0.630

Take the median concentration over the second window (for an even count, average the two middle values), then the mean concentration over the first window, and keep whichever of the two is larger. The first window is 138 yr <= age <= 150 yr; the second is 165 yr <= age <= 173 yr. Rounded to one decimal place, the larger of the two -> 17.7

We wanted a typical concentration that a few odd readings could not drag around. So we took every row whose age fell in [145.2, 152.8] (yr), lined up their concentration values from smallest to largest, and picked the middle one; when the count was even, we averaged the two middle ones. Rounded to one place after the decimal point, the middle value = 15.7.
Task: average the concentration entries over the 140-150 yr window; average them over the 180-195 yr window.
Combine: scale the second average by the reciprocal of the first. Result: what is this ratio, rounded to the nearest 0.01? 0.94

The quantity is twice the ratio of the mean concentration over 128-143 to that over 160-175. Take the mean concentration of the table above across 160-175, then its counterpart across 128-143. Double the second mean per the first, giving 1.9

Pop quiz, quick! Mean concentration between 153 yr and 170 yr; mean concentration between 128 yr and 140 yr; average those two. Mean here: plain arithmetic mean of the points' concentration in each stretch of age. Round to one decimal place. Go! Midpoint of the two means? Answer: 17.0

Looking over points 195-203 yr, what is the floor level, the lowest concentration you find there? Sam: 13.51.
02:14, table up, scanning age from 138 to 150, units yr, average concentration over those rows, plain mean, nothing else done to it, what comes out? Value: 15.8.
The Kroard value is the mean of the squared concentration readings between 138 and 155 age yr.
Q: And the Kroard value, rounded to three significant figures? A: 253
